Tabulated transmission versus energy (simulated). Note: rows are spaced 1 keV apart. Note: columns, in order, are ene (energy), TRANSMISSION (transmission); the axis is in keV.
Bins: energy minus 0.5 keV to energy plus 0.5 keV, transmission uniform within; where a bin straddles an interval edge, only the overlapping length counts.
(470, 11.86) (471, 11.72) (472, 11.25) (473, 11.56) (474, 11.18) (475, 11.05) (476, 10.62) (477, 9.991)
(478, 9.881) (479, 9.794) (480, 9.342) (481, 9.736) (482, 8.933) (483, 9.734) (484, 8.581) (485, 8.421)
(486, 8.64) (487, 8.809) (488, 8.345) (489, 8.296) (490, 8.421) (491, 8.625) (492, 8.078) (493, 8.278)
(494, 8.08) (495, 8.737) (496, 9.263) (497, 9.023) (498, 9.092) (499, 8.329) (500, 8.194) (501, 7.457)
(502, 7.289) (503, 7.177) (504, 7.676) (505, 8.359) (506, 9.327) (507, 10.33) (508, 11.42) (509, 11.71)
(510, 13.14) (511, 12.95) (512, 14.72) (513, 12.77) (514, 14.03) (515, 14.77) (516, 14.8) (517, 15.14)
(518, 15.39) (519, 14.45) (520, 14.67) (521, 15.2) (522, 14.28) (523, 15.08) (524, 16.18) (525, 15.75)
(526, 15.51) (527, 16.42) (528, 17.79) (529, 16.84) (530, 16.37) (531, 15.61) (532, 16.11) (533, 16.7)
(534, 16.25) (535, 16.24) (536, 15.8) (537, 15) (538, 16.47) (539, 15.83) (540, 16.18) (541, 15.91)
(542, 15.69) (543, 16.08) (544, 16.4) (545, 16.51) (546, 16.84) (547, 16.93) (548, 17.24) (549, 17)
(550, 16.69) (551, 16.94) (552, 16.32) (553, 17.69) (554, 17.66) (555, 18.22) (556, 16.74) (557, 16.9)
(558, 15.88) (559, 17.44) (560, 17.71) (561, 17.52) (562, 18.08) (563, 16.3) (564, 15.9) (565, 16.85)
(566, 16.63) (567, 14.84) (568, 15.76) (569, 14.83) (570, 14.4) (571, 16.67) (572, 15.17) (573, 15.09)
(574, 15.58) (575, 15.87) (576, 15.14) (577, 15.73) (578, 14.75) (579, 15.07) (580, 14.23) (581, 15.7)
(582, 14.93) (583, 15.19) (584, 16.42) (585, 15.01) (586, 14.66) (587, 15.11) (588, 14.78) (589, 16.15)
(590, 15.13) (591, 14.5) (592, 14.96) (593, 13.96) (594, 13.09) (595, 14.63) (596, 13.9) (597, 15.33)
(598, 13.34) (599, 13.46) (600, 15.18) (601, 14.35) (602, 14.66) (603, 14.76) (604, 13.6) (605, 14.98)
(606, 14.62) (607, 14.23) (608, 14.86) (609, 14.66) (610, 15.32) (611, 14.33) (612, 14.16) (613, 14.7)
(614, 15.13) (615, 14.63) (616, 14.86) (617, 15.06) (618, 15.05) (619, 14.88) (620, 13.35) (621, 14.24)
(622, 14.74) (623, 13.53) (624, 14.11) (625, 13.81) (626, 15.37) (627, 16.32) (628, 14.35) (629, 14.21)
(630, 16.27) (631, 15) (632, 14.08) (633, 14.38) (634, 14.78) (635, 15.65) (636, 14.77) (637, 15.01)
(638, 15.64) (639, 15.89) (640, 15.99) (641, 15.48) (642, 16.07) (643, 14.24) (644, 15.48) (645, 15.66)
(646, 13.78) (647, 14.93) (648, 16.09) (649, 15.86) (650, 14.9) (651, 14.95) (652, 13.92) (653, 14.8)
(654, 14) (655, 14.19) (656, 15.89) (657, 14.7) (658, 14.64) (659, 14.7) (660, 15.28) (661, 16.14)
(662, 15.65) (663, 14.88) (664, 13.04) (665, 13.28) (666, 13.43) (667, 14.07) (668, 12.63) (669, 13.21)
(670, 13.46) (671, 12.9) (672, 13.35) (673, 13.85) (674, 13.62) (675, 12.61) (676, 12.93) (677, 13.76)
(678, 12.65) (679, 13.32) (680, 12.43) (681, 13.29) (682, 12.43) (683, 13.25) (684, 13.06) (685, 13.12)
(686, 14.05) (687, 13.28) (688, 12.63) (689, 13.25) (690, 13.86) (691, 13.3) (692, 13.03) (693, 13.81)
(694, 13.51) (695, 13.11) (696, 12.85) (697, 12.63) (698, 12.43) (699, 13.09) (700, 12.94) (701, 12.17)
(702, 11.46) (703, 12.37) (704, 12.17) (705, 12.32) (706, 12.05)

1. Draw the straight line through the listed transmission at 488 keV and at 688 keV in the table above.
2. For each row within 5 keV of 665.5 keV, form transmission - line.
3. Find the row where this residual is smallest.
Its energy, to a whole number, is 668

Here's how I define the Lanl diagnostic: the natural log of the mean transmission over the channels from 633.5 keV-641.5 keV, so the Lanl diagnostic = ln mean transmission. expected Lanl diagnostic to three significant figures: 2.73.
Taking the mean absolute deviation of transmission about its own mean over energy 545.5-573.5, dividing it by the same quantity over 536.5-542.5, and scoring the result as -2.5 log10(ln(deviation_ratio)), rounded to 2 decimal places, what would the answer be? 0.16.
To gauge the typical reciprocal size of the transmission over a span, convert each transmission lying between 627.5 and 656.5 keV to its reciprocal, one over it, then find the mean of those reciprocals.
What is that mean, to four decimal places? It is 0.0666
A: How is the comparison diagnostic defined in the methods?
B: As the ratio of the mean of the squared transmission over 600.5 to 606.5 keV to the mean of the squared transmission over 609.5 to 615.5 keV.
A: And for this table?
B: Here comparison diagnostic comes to 0.97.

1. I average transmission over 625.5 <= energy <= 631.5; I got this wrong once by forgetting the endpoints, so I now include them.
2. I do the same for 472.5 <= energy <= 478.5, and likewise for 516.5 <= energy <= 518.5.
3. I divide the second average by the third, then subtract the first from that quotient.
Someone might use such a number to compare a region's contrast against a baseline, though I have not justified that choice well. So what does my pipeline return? -14.6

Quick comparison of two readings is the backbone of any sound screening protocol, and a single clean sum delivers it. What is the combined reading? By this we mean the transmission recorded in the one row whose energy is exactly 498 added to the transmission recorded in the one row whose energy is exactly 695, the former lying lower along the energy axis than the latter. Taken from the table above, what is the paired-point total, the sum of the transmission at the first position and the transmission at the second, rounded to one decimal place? 22.2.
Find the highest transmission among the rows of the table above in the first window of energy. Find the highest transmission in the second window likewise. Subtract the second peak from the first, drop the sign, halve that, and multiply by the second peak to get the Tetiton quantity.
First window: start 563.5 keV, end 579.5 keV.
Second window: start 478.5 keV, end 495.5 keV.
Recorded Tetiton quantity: 35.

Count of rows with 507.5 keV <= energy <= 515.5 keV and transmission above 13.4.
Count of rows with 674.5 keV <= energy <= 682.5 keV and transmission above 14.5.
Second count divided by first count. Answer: 0.0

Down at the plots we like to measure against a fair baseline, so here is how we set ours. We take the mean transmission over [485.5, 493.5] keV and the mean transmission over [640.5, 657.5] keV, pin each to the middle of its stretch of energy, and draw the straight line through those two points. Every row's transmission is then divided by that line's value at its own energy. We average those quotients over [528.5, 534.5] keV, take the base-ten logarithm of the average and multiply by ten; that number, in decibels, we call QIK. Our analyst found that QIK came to 2.1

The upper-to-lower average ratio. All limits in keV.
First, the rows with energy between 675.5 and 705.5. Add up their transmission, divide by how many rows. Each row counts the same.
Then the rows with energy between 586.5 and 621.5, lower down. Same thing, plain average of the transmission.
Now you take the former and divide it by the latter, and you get 0.9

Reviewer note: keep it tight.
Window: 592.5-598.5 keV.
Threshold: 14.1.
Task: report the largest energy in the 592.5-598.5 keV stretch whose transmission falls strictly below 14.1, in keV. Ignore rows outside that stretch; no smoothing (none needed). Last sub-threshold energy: 598 keV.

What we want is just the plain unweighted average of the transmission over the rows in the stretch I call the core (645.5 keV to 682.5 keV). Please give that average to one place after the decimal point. 14.0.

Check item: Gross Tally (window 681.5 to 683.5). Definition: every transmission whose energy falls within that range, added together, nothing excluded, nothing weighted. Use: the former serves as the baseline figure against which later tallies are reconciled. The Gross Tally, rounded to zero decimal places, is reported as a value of 26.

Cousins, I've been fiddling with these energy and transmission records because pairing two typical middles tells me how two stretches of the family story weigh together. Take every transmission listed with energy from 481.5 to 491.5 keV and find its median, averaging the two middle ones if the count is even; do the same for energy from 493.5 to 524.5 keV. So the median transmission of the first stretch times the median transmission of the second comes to 101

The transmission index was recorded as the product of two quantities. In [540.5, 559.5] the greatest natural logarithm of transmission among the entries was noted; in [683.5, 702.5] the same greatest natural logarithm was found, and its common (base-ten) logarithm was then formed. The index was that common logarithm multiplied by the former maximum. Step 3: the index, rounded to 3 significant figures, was 1.22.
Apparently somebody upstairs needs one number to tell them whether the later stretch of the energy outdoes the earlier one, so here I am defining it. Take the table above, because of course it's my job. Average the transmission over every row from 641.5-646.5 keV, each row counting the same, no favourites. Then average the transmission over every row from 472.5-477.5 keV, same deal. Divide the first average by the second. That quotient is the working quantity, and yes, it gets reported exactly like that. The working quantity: 1.38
